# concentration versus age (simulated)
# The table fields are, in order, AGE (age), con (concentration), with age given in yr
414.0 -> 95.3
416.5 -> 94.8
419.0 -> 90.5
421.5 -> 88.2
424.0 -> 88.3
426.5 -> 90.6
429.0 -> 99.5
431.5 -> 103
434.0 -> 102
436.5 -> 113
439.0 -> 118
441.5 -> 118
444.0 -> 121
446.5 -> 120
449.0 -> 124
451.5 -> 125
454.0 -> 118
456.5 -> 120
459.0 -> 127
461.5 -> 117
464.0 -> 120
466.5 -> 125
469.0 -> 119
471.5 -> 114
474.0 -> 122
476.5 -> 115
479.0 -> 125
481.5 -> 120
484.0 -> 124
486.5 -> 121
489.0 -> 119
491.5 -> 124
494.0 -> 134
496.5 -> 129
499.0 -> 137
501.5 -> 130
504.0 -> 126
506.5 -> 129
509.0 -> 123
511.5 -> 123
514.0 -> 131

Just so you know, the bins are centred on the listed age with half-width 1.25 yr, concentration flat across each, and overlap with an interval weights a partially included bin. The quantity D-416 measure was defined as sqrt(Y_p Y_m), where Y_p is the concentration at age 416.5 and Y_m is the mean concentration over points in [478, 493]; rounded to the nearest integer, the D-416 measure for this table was 108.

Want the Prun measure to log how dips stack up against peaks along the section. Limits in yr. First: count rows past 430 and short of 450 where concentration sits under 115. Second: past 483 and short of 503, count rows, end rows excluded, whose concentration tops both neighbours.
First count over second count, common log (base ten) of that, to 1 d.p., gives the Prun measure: 0.2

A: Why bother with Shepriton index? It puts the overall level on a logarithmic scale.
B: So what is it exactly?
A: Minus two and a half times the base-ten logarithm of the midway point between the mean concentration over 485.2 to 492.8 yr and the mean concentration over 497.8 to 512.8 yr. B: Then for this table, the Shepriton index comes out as -5.24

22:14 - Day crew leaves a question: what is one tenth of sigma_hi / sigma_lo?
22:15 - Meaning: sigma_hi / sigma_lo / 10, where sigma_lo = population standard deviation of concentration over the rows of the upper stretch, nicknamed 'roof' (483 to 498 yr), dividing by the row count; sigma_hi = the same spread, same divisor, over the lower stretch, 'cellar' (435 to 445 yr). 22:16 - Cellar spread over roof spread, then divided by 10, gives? 0.06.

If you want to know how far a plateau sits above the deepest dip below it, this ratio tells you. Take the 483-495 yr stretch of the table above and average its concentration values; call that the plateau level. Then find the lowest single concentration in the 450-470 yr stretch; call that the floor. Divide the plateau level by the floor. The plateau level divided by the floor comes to 1.06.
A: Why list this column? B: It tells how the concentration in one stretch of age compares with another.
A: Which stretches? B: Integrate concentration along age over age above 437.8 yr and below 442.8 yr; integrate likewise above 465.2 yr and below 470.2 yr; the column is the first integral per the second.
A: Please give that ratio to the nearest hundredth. 0.97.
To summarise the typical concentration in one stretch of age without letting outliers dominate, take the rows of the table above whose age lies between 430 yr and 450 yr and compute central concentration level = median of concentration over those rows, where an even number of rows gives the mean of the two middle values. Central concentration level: 118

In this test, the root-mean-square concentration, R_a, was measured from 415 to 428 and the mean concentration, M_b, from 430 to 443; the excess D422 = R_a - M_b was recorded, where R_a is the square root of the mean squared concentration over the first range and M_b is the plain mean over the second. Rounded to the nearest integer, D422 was -20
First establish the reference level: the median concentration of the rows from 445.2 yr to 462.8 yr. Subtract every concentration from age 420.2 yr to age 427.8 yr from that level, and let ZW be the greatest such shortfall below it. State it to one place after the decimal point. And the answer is 31.8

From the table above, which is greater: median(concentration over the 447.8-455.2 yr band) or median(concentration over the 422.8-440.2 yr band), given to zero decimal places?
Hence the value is 124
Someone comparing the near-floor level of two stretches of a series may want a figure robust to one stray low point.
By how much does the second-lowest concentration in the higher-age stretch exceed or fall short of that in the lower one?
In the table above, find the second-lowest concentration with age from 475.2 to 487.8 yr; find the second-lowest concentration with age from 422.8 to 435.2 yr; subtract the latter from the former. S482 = 29.4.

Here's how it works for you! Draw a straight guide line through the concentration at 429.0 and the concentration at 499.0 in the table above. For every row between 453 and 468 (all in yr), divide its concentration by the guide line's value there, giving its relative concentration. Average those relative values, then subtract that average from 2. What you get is 0.96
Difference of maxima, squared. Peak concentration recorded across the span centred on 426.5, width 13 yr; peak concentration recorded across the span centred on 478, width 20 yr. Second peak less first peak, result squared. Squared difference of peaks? 484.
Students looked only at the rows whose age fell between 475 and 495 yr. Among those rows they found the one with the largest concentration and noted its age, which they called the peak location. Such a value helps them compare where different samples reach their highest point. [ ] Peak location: 494.0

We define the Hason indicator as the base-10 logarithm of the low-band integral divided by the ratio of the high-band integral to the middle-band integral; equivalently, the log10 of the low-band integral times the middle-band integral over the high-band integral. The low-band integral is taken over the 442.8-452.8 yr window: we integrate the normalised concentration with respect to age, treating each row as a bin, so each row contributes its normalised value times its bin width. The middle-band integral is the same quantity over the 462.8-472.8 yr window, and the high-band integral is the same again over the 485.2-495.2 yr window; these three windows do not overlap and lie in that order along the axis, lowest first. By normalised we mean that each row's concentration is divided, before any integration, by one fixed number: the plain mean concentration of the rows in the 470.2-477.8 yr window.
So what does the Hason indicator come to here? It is 1.00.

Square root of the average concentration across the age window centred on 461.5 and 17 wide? 11.0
